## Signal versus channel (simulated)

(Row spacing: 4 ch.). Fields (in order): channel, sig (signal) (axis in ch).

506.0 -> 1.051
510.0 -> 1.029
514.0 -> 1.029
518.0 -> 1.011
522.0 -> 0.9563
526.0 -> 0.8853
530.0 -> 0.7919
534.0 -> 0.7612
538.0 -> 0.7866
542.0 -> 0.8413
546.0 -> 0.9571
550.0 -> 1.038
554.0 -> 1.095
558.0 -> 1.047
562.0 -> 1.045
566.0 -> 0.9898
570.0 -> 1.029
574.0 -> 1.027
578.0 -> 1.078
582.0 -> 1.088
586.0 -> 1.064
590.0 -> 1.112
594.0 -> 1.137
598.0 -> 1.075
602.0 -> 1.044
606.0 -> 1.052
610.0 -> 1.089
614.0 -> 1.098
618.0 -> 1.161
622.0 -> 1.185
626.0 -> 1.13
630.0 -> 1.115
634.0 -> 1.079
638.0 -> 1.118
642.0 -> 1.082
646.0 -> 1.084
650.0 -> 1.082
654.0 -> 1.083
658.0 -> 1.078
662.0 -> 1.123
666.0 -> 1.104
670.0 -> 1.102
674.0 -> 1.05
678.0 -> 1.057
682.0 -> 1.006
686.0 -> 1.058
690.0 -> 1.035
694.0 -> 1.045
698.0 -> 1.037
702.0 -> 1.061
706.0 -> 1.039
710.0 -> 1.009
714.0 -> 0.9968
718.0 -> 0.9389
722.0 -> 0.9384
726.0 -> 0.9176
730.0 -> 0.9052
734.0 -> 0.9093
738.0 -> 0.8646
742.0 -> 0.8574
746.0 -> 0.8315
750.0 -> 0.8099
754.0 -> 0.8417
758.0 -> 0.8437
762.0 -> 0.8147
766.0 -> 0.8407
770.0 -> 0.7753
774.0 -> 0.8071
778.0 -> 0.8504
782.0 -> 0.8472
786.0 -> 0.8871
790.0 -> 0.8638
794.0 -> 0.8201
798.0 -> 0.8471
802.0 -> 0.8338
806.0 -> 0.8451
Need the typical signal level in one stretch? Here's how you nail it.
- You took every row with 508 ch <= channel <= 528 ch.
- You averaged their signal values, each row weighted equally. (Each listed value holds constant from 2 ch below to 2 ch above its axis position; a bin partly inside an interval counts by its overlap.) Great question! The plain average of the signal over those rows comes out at 0.98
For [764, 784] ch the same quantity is 0.82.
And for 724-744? 0.89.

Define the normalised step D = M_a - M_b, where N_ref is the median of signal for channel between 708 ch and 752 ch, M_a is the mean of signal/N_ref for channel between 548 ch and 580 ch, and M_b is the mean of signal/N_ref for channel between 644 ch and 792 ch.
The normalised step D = 0.10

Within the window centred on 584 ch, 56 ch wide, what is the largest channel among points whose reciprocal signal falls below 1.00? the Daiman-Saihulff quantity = 610.0 ch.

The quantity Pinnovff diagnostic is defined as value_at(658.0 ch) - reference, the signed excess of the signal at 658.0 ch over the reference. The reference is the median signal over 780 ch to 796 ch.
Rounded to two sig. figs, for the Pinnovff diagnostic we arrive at 0.22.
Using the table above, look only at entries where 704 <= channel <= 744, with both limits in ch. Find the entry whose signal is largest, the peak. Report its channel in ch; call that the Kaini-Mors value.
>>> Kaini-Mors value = 706.0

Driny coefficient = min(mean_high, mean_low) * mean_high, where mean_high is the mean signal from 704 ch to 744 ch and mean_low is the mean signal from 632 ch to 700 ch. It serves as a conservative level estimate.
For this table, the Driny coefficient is 0.88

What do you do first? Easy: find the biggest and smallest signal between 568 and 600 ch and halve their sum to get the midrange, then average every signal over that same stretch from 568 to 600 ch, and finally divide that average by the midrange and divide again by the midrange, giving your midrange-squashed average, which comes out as 0.92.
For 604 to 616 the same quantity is 0.93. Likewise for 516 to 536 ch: 1.12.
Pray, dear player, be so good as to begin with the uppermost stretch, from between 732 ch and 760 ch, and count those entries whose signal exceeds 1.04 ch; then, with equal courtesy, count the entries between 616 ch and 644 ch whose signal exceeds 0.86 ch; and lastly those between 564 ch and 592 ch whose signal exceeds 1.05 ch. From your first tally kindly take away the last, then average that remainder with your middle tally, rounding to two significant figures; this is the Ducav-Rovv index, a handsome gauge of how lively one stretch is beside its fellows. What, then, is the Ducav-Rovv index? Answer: 1.5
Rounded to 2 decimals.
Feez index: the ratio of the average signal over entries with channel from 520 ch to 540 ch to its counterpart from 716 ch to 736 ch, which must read 0.91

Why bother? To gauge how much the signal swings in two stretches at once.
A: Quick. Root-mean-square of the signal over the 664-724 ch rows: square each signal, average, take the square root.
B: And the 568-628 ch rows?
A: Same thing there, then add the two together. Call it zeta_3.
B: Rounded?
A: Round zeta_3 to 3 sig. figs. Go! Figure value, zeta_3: 2.13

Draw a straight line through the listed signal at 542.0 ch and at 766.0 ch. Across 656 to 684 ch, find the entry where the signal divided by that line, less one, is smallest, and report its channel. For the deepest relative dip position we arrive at 682.0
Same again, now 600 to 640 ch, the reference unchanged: 602.0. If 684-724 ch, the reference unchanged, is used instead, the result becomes 722.0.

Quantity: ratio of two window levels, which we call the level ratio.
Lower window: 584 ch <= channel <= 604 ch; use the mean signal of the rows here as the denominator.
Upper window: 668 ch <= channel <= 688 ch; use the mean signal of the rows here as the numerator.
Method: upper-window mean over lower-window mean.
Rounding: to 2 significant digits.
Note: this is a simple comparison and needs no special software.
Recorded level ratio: 0.97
